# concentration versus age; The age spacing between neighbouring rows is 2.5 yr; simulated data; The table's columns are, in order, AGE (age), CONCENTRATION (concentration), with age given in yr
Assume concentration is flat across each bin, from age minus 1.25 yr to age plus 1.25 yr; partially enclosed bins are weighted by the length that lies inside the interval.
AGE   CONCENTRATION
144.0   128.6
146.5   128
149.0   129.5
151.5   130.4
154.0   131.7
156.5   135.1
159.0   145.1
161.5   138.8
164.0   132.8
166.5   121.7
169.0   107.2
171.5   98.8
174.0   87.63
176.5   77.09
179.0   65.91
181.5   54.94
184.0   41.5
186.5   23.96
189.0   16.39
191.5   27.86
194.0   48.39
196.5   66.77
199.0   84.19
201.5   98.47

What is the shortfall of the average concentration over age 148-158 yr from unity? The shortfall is -131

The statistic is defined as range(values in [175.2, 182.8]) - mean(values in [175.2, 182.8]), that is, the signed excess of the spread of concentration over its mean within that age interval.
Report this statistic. -44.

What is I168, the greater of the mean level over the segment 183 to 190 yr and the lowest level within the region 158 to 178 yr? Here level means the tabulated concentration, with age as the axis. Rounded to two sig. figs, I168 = 77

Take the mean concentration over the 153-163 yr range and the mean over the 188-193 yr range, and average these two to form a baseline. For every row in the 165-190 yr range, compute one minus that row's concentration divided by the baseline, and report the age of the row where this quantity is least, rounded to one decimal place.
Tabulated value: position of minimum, 166.5 yr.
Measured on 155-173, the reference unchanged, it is 159.0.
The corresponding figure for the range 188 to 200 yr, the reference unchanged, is 199.0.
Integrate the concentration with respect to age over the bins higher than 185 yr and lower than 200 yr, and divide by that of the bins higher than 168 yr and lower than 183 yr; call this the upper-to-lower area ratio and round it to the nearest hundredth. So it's 0.54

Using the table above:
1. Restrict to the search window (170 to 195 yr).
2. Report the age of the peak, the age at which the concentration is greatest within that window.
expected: 171.5 yr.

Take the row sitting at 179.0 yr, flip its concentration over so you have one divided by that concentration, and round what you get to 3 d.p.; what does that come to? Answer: 0.015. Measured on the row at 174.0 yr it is 0.011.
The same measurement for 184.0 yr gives 0.024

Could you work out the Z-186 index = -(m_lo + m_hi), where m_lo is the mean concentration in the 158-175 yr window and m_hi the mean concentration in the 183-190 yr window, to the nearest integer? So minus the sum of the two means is -146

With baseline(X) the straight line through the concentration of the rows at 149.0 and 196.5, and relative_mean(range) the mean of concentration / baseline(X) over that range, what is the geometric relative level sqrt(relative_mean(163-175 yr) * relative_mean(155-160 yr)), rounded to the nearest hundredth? 1.12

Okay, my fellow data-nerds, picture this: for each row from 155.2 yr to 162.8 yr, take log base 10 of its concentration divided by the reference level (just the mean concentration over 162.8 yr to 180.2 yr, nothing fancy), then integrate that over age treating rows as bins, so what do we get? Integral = 1.1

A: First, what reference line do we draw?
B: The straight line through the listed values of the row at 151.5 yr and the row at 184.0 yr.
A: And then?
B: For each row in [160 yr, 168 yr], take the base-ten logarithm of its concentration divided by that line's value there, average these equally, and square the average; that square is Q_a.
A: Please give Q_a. 0.018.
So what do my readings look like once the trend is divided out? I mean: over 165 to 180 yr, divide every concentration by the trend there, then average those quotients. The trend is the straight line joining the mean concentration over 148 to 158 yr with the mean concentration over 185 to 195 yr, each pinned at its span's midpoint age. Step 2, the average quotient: 1.20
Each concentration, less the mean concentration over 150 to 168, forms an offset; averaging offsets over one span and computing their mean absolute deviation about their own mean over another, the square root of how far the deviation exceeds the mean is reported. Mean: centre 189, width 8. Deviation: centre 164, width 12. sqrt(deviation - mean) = 11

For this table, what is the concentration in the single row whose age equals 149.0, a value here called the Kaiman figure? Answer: 129.5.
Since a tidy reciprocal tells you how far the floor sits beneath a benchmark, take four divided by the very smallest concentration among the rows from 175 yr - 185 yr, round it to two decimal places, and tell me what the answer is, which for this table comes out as 0.10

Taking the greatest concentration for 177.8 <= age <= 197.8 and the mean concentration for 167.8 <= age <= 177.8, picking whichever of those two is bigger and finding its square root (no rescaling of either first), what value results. 9.6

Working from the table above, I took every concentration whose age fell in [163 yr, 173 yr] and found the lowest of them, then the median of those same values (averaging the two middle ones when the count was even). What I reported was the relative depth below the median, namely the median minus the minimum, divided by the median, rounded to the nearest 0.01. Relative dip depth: 0.14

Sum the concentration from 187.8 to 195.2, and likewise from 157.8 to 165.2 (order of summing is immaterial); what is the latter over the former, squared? 20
